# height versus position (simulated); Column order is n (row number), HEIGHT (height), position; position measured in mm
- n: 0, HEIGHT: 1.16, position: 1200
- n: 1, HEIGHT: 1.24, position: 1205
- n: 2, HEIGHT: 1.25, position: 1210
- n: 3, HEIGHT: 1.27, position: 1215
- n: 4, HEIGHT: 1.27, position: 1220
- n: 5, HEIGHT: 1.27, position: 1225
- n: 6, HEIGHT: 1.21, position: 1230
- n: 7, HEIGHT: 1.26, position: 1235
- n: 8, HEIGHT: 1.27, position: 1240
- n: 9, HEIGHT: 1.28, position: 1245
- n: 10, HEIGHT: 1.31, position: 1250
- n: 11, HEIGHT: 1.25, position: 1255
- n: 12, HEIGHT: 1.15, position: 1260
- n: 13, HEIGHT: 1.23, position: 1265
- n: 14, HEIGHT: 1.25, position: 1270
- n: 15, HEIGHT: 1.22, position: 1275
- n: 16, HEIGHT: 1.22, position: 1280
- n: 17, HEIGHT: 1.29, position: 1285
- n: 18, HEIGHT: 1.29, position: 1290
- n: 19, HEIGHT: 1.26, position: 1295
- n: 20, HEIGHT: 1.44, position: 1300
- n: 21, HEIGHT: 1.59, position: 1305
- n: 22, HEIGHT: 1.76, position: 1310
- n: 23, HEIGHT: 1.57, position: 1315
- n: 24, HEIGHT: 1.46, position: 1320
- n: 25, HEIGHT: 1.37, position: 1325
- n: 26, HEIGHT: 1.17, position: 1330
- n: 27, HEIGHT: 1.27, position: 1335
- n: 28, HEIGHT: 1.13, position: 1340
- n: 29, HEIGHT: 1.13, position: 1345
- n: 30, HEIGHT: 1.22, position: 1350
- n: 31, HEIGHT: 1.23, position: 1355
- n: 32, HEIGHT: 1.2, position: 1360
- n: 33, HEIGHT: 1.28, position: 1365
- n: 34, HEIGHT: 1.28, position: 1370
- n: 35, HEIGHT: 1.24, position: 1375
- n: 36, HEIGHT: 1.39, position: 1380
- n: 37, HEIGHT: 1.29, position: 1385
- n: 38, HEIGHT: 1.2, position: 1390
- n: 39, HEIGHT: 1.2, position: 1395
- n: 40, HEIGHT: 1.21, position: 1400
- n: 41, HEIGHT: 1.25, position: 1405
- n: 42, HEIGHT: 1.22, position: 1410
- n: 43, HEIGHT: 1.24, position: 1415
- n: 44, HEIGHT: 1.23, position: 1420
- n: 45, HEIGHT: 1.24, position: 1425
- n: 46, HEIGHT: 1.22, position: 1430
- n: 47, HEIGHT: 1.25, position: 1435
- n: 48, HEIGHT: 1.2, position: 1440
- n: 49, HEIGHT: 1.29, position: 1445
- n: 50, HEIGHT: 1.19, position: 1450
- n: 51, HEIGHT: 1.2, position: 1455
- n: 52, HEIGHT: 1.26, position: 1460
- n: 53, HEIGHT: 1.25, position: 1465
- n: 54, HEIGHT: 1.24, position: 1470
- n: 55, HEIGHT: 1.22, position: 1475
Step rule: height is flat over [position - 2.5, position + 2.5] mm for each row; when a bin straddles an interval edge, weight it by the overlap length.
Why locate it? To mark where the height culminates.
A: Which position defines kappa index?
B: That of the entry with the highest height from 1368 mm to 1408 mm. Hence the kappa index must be 1380 mm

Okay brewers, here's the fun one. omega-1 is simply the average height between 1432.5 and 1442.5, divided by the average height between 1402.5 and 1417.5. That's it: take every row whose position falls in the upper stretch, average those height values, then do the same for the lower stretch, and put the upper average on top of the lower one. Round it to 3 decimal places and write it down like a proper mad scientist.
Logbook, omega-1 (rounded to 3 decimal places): 0.991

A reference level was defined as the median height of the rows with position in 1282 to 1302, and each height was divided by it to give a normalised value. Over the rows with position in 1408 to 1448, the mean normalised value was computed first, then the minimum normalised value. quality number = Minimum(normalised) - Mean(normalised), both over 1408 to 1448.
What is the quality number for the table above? -0.028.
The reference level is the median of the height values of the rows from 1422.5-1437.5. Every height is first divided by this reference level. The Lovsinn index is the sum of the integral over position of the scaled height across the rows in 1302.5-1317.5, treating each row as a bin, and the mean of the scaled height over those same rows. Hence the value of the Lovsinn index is 21.2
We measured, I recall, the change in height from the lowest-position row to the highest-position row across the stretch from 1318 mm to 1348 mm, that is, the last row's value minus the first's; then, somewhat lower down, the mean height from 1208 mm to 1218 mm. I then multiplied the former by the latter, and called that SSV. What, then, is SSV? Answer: -0.42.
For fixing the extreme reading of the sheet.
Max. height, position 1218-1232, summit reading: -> 1.27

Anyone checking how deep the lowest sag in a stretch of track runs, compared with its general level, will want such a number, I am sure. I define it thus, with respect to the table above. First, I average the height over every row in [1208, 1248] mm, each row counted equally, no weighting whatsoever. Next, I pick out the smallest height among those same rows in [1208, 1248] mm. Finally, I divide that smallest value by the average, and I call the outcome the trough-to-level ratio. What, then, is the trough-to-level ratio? 0.960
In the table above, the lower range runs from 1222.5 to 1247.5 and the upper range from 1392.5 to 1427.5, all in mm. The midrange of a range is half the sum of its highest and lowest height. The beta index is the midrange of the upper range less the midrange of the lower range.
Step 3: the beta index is -0.020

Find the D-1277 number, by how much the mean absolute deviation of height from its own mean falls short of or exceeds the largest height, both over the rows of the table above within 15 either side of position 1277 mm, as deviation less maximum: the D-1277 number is -1.26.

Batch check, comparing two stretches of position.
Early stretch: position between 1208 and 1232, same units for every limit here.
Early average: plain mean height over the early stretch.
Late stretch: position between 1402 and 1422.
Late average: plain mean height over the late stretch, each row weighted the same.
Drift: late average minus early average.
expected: -0.02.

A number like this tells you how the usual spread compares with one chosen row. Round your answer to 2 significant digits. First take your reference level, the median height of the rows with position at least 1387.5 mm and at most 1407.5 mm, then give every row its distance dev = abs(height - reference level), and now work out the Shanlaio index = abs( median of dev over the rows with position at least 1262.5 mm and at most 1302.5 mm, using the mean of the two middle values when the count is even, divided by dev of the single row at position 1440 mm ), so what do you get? 10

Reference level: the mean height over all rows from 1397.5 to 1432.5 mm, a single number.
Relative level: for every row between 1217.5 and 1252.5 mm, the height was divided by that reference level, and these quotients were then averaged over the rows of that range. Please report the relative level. 1.03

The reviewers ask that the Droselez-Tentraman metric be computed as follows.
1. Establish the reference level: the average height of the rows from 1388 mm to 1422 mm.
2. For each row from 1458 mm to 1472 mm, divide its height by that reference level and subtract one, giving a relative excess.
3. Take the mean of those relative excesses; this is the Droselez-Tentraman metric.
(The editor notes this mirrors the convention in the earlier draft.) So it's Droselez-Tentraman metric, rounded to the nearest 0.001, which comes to 0.023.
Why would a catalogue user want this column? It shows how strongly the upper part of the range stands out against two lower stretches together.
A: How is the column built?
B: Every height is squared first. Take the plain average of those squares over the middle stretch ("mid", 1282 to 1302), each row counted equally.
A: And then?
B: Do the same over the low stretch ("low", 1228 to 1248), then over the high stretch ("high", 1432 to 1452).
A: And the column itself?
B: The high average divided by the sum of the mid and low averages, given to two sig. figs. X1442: 0.46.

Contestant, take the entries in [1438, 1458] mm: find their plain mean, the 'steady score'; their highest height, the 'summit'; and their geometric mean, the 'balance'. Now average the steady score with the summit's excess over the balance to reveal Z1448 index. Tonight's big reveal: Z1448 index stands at 0.65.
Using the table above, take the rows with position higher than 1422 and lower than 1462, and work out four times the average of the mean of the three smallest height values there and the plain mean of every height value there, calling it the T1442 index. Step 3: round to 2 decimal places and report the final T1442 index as 4.86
